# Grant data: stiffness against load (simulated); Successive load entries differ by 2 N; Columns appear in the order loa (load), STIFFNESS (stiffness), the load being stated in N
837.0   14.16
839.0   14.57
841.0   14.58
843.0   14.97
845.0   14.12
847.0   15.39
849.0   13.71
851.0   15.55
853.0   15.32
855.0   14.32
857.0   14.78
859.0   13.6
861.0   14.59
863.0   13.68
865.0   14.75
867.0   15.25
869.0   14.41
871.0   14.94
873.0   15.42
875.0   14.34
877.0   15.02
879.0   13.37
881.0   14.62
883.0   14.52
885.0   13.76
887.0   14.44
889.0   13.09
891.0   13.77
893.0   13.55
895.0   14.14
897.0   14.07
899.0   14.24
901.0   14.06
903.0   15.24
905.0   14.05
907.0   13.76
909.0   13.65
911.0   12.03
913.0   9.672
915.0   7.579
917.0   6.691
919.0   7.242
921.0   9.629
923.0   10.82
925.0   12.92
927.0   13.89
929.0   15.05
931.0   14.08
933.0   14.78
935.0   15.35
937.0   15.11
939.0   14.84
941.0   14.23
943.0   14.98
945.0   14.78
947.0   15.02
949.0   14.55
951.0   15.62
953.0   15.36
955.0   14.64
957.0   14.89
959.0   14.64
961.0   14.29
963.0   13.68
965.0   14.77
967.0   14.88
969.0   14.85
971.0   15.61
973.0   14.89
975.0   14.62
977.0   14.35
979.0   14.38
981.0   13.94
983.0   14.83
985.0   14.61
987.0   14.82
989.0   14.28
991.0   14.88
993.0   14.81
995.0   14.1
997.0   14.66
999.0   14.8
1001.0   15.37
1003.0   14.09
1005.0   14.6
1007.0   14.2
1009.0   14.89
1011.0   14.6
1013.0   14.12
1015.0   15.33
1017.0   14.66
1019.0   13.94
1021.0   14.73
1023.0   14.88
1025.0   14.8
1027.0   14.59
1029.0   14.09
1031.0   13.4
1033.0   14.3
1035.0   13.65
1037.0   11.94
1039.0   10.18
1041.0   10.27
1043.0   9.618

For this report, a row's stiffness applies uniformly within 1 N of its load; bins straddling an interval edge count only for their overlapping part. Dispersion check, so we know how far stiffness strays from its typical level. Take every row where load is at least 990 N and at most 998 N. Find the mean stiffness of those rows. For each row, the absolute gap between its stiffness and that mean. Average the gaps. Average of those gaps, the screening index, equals 0.26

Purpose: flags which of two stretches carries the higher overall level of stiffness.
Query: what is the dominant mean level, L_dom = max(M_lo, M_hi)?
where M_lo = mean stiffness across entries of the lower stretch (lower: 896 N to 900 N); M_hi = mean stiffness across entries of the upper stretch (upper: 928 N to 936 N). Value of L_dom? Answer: 14.8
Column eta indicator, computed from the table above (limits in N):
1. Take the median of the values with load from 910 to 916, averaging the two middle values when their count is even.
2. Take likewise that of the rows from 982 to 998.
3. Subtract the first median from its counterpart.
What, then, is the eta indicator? 5.1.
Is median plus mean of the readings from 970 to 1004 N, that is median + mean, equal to 29.3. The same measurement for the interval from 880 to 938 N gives 26.8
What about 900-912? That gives 27.7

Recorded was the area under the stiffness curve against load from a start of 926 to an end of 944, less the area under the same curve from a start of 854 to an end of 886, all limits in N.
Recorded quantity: -198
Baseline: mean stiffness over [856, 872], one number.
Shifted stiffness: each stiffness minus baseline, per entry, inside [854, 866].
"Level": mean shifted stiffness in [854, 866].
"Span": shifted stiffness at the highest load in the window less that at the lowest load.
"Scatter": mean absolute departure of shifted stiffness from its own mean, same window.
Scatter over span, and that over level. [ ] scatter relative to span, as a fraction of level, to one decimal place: -4.7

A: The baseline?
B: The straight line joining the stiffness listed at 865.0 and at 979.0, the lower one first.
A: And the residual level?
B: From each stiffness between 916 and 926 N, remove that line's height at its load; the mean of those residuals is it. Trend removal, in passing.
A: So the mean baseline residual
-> -5.1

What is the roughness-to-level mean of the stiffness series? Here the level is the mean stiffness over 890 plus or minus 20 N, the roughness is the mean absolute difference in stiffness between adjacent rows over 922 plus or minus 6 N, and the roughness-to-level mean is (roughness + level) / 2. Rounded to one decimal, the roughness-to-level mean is 7.8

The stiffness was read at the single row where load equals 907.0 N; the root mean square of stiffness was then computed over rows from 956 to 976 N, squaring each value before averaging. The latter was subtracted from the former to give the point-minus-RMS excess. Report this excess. -1.0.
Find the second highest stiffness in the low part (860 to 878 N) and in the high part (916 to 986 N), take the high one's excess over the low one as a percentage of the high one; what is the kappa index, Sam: 2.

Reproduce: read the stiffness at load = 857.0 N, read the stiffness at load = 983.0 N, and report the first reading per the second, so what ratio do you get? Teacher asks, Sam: 1.00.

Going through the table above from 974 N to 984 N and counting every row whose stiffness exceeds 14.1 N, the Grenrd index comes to 4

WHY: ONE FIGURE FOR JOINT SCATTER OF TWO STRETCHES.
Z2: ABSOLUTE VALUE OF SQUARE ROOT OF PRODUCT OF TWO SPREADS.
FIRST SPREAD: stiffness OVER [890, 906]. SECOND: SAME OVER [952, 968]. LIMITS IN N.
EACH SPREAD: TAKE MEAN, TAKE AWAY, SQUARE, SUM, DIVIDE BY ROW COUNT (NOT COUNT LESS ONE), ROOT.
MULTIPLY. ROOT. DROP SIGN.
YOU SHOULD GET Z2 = 0.46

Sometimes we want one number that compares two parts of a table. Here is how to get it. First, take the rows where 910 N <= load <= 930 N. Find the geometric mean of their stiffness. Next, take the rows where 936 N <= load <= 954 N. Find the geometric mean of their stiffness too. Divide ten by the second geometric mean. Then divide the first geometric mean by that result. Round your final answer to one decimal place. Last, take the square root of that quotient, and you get 3.9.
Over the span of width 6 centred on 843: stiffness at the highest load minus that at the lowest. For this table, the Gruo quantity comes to -0.5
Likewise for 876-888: -0.6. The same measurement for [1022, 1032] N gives -1.5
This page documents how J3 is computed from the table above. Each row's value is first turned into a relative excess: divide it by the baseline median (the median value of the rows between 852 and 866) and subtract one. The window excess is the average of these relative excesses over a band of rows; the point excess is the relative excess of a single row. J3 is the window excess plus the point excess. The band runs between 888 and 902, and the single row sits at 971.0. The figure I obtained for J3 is 0.02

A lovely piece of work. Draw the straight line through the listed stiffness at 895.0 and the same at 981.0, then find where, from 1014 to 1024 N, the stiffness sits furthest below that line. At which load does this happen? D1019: 1019.0 N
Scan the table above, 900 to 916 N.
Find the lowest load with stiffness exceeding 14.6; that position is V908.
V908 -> 903.0 N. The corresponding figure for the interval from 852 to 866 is 853.0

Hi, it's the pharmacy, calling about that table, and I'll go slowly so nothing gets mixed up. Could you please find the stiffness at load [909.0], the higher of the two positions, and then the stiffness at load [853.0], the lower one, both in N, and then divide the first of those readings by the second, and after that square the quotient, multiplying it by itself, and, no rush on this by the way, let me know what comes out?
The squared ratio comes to 0.79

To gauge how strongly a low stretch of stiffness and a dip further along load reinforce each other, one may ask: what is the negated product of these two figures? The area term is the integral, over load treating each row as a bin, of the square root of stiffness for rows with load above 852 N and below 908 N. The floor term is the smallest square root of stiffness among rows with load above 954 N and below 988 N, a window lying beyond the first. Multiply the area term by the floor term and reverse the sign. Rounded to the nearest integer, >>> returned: -784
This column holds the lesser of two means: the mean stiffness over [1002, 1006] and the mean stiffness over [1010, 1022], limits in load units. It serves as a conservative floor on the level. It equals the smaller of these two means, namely 14.3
